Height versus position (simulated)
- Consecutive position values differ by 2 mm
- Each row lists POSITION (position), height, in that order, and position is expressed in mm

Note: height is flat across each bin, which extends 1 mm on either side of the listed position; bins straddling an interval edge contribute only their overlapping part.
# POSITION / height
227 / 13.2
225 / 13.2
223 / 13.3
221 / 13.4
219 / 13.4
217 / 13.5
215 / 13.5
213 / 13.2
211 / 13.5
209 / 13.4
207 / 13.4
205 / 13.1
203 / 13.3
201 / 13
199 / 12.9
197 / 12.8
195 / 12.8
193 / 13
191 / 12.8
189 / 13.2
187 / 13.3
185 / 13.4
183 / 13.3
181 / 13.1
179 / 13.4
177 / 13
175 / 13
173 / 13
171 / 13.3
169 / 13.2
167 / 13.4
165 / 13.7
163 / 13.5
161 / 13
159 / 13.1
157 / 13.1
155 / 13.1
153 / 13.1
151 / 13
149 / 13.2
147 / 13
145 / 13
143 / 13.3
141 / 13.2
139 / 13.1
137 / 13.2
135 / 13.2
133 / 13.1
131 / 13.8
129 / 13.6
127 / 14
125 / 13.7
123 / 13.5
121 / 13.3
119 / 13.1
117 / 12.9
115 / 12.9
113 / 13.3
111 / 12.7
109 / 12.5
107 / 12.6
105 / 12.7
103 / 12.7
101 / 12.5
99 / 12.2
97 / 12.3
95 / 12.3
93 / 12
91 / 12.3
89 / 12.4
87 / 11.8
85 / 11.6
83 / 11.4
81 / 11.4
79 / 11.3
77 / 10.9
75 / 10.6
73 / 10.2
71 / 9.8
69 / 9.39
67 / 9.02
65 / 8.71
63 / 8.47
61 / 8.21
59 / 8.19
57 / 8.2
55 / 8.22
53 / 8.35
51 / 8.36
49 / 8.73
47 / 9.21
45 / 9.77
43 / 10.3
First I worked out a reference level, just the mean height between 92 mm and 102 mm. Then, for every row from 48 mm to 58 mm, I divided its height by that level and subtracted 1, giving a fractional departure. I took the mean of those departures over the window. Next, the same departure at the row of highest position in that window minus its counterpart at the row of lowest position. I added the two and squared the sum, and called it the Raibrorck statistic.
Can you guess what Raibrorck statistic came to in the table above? 0.130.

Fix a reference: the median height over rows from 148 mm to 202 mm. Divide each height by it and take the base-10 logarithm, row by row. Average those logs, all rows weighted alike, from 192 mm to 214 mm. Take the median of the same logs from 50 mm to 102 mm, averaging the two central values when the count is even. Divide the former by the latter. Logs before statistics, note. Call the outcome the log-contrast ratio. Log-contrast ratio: -0.01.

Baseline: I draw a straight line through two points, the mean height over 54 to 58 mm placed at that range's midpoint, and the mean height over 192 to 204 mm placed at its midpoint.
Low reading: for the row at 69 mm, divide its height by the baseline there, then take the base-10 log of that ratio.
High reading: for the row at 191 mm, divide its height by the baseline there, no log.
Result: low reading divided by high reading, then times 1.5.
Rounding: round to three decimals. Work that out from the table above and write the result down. 0.054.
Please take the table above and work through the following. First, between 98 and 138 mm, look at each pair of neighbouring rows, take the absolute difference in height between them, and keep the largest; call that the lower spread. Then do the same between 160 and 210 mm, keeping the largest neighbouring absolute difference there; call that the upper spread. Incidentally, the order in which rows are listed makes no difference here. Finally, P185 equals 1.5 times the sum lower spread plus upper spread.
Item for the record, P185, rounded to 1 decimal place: 1.8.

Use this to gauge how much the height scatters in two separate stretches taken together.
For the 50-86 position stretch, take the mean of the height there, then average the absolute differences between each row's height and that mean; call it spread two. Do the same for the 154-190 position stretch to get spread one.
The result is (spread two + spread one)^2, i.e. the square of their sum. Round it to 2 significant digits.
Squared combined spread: 1.8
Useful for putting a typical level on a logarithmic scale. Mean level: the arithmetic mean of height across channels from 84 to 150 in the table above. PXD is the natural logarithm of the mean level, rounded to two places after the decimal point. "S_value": 2.56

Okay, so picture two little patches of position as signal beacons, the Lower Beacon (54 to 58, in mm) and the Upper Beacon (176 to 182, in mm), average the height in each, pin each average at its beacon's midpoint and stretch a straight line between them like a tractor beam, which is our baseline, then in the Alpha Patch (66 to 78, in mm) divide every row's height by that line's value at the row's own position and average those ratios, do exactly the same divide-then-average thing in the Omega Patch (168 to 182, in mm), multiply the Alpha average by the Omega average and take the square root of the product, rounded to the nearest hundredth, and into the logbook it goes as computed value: 1.07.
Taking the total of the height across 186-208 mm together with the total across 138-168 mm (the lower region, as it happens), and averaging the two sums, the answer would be 171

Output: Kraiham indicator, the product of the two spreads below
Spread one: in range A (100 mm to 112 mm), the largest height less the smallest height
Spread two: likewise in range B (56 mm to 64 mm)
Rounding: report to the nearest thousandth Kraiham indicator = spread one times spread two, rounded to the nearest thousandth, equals 0.056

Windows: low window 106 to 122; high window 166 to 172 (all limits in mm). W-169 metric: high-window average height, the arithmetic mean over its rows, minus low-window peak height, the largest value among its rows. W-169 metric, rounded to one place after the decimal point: 0.0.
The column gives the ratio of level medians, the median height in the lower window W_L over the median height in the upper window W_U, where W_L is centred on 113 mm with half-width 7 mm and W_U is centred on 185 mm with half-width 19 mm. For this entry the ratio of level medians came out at 0.985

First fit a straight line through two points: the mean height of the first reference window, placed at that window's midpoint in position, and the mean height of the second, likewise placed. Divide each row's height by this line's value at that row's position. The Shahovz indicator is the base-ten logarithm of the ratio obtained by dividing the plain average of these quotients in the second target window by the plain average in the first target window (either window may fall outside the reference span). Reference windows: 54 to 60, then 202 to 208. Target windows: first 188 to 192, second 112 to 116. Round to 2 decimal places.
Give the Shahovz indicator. 0.10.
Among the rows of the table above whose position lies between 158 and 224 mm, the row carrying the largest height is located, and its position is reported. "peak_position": 165 mm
